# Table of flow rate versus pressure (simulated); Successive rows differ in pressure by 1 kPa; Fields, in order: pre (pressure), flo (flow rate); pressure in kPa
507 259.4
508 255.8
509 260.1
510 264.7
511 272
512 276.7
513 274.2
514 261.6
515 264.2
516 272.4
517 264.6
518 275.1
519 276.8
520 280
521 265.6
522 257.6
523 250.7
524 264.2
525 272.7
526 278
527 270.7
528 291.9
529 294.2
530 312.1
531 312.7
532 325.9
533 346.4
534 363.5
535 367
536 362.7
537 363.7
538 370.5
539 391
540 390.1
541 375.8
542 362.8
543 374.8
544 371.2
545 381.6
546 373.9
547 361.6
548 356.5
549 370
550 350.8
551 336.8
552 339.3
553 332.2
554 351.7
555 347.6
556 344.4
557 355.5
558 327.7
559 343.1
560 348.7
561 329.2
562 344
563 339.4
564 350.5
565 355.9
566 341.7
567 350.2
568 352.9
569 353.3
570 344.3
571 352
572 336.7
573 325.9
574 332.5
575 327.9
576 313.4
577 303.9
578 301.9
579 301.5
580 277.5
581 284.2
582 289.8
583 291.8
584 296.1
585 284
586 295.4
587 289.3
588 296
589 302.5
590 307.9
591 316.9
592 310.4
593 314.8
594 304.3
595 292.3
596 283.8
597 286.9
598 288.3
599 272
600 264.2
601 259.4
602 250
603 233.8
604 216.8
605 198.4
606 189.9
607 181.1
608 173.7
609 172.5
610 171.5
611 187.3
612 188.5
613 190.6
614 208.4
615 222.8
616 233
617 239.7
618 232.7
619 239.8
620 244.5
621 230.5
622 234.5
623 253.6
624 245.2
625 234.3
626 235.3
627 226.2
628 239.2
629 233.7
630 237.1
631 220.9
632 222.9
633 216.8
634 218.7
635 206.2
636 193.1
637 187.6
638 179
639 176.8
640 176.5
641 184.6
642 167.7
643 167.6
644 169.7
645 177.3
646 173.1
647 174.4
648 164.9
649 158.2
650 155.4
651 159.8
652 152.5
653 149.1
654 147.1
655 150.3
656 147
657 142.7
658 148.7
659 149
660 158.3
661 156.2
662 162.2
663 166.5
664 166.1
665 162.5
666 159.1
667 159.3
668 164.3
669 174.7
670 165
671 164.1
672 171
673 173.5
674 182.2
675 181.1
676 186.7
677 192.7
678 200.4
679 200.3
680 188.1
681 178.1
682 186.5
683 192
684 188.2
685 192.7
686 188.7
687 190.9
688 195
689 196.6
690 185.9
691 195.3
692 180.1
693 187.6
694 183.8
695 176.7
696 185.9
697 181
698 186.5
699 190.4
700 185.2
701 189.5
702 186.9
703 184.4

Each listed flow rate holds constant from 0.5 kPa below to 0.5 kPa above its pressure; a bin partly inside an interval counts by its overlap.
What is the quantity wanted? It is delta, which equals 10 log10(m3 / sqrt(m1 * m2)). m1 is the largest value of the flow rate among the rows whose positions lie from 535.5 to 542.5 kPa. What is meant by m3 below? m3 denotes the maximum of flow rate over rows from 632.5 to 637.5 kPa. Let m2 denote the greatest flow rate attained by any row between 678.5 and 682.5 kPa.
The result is -1.1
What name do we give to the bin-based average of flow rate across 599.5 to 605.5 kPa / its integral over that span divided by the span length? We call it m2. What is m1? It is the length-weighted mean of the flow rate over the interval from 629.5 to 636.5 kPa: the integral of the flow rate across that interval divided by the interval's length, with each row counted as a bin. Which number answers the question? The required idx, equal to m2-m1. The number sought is 21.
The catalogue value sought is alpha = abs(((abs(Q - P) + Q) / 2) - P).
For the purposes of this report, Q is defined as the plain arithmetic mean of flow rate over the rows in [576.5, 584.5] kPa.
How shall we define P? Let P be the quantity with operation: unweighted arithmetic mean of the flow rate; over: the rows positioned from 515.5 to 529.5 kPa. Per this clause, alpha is 115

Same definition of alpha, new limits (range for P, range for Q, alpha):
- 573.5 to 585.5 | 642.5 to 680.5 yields 150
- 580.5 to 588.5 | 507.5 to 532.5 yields 145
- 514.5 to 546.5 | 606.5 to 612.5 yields 160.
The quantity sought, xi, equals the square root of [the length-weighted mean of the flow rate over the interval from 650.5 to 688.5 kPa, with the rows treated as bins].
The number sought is 13.1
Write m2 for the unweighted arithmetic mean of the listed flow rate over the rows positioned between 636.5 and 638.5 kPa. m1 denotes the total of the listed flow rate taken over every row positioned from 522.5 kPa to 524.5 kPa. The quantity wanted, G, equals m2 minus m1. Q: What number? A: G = -332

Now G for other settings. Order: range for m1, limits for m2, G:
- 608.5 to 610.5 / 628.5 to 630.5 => -109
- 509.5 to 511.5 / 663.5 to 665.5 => -372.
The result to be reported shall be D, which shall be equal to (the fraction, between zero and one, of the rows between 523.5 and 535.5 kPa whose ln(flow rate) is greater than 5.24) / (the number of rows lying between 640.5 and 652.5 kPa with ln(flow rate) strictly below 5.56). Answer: 0.08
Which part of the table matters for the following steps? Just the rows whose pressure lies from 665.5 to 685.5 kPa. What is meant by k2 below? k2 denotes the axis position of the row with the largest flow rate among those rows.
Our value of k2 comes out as 678 kPa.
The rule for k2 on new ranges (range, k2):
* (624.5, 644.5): 628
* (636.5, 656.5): 637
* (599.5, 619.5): 600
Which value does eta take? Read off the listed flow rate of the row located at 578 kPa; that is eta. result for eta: 301.9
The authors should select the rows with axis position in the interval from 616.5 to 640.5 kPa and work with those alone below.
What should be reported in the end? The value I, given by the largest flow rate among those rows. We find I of 253.6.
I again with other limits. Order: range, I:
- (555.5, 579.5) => 355.9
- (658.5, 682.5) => 200.4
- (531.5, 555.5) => 391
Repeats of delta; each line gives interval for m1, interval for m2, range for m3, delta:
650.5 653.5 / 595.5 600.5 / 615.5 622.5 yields 0.6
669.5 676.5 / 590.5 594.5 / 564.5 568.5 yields 1.7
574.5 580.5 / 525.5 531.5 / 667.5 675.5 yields -2.4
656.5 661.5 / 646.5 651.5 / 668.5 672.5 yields 0.2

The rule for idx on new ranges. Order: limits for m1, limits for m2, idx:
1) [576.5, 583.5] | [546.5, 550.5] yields 67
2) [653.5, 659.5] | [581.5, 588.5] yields 144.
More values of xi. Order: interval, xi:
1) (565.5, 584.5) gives 17.9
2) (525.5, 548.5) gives 18.6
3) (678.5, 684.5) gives 13.7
